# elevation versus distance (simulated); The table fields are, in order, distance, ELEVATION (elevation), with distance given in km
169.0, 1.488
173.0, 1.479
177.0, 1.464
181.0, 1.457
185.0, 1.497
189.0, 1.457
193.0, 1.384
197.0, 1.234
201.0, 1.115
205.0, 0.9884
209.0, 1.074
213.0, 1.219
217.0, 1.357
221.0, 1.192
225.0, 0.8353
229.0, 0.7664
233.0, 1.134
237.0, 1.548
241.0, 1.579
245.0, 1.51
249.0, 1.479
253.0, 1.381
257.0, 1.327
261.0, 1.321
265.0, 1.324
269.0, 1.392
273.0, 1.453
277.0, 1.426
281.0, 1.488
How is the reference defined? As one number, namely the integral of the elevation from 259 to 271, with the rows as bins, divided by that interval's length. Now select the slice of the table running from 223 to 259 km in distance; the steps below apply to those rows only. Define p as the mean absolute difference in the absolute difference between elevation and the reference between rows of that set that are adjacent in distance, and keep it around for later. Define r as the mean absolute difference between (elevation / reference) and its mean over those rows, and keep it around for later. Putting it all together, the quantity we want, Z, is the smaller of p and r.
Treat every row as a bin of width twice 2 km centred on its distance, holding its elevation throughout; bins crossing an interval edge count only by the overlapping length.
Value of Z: 0.086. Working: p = 0.09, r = 0.18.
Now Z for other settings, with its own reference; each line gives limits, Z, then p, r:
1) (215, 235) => 0.152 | 0.23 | 0.15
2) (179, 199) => 0.057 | 0.06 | 0.06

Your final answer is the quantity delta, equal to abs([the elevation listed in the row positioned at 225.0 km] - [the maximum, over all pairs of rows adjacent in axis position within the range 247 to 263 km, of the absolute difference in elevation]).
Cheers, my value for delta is 0.74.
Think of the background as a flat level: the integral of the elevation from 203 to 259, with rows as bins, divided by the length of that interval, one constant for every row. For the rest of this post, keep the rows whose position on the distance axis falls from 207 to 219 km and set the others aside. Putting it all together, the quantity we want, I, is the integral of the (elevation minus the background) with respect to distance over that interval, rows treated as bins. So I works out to 0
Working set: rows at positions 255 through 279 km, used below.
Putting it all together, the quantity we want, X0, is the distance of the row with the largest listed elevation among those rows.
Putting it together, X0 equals 273.0 km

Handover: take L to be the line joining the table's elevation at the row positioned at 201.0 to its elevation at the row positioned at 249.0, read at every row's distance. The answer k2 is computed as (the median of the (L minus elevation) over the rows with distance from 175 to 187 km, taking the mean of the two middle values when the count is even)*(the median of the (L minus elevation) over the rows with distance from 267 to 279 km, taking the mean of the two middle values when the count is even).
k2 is -0.12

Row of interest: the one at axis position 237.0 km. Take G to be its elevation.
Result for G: 1.548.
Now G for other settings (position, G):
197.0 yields 1.234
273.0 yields 1.453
